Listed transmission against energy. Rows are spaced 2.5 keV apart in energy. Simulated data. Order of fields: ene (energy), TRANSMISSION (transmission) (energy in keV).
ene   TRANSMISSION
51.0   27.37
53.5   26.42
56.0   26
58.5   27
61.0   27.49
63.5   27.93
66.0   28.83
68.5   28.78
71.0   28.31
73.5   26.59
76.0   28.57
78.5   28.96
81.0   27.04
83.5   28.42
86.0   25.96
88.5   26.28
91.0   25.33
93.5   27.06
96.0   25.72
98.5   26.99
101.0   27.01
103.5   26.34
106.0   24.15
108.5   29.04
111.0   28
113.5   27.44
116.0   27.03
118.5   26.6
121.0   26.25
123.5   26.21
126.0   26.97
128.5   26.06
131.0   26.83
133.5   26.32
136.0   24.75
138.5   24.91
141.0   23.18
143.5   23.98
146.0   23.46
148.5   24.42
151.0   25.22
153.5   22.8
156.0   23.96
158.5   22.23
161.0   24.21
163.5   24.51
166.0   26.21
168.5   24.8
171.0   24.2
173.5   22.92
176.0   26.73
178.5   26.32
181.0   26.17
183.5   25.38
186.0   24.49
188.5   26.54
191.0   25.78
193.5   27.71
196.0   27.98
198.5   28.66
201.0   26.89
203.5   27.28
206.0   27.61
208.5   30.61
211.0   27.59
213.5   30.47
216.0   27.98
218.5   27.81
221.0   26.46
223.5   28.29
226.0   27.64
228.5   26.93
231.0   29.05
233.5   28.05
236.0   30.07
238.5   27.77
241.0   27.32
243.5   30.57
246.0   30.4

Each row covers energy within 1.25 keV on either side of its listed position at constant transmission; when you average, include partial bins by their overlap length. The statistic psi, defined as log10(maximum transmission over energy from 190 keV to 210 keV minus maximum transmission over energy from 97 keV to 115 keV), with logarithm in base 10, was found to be 0.2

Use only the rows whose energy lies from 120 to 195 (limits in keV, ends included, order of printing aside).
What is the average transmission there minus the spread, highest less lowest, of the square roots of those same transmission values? 24.6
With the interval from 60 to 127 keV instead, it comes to 26.7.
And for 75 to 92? 26.9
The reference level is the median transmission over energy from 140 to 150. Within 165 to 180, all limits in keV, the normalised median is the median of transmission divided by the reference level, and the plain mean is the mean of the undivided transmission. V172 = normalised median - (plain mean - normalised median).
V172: -23.0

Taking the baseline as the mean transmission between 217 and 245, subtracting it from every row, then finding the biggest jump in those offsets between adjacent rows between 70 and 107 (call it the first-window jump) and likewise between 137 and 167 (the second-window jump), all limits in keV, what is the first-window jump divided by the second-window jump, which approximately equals 1.0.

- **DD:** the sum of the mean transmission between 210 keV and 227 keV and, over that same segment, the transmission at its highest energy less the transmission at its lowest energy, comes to 28.1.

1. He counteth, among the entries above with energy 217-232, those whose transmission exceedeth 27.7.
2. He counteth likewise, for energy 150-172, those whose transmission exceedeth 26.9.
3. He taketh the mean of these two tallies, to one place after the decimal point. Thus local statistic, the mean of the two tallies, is 1.5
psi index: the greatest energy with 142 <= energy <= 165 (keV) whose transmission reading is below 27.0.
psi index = 163.5 keV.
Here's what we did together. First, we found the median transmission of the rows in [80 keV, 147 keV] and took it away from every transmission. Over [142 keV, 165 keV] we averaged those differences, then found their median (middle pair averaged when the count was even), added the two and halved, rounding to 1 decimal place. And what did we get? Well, -2.4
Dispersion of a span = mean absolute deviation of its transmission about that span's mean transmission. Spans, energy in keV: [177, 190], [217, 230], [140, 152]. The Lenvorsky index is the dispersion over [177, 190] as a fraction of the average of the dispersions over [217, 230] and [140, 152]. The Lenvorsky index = 1.1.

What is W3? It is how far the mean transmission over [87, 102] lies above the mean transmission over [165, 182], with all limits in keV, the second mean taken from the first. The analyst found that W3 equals 1.1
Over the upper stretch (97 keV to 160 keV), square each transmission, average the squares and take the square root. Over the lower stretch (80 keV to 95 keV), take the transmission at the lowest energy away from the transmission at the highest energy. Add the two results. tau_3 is 25.7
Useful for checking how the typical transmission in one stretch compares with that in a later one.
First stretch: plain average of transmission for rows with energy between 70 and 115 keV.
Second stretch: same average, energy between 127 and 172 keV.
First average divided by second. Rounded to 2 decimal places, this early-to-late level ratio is 1.10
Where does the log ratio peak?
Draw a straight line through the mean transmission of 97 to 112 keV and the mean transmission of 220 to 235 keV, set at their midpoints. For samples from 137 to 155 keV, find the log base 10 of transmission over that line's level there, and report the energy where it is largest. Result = 151.0 keV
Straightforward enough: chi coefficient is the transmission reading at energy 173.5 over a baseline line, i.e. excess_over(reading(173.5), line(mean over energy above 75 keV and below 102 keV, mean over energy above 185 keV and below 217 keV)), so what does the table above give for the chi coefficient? -4.6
